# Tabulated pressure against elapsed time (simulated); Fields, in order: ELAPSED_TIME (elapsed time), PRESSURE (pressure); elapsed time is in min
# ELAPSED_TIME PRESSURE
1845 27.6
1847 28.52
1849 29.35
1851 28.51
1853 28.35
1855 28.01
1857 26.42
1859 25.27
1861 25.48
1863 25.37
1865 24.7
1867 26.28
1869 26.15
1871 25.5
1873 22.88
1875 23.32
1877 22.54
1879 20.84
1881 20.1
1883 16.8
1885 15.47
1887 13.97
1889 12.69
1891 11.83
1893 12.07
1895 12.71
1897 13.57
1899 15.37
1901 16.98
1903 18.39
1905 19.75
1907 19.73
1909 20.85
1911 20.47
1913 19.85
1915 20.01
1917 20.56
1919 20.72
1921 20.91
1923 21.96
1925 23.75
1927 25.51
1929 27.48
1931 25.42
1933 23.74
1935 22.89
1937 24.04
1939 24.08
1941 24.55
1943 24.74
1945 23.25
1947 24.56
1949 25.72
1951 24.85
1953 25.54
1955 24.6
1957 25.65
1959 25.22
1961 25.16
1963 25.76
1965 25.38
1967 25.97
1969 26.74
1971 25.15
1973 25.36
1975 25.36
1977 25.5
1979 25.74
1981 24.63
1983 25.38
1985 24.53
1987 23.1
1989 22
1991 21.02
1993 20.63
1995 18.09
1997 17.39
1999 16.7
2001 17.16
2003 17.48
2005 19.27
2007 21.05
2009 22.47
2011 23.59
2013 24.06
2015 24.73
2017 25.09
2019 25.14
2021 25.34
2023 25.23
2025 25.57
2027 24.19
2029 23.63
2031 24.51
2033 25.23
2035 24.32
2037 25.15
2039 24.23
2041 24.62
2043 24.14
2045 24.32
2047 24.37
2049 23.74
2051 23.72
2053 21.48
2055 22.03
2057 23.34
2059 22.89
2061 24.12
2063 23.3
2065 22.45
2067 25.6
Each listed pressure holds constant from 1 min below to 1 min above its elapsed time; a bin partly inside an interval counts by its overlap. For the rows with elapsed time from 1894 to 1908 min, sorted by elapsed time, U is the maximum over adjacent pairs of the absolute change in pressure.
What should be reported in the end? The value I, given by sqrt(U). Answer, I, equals 1.34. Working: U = 1.8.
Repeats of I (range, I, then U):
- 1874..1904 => 1.82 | 3.3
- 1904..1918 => 1.06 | 1.1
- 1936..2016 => 1.59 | 2.5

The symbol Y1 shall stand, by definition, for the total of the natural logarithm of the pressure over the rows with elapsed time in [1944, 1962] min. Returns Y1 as 28.9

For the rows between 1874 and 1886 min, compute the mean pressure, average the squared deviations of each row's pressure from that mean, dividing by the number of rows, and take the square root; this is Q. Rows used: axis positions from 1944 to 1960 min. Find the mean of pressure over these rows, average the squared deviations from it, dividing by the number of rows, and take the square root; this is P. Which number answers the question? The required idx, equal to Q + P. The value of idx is 3.6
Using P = 0.76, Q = 2.9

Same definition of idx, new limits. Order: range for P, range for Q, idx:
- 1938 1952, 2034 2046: 1.0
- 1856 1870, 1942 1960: 1.3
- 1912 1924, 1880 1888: 3.0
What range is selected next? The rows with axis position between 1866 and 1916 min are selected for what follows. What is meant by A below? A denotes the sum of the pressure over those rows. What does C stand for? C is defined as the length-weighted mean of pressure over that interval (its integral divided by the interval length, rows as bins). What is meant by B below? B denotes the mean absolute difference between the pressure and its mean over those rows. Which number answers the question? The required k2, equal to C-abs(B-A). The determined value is -446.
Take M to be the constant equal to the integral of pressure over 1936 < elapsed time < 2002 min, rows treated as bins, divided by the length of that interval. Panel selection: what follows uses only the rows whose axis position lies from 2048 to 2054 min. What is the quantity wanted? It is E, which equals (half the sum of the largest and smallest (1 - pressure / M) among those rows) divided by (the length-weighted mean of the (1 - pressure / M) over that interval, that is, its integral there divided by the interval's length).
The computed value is 1.48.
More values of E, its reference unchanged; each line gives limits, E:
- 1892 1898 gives 1.00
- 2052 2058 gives 0.91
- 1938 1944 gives 0.93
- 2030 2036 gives 1.09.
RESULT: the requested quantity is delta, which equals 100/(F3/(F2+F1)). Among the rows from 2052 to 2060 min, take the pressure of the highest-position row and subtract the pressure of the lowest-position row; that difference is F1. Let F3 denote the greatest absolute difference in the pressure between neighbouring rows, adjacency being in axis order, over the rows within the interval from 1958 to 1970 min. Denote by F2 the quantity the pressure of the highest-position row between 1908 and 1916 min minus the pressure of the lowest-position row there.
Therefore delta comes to 74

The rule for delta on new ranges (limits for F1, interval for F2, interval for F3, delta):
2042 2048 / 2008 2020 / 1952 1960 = 276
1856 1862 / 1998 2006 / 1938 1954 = 109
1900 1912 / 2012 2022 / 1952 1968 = 454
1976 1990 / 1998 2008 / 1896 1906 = 47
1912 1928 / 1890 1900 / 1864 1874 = 351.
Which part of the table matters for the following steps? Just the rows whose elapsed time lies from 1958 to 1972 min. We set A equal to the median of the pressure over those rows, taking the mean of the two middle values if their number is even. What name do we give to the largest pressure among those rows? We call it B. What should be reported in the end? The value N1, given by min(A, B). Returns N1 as 25.4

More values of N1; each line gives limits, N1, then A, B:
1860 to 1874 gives 25.5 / 25.5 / 26.28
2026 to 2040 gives 24.3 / 24.3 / 25.23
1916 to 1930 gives 22.0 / 22.0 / 27.48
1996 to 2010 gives 17.5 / 17.5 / 22.47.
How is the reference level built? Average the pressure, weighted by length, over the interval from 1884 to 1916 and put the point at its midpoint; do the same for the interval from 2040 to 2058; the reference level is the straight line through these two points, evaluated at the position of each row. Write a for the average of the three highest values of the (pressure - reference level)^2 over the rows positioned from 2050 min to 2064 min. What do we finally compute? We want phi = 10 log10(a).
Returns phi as 5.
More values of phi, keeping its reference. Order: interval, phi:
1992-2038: 12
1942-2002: 17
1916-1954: 18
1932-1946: 16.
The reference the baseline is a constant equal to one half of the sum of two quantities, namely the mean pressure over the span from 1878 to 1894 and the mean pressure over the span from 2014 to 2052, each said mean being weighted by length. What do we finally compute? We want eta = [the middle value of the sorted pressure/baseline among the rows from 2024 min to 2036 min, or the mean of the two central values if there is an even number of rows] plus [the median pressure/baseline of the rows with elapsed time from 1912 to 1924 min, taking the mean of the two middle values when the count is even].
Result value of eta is 2.25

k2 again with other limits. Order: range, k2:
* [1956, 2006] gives -548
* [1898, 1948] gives -525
